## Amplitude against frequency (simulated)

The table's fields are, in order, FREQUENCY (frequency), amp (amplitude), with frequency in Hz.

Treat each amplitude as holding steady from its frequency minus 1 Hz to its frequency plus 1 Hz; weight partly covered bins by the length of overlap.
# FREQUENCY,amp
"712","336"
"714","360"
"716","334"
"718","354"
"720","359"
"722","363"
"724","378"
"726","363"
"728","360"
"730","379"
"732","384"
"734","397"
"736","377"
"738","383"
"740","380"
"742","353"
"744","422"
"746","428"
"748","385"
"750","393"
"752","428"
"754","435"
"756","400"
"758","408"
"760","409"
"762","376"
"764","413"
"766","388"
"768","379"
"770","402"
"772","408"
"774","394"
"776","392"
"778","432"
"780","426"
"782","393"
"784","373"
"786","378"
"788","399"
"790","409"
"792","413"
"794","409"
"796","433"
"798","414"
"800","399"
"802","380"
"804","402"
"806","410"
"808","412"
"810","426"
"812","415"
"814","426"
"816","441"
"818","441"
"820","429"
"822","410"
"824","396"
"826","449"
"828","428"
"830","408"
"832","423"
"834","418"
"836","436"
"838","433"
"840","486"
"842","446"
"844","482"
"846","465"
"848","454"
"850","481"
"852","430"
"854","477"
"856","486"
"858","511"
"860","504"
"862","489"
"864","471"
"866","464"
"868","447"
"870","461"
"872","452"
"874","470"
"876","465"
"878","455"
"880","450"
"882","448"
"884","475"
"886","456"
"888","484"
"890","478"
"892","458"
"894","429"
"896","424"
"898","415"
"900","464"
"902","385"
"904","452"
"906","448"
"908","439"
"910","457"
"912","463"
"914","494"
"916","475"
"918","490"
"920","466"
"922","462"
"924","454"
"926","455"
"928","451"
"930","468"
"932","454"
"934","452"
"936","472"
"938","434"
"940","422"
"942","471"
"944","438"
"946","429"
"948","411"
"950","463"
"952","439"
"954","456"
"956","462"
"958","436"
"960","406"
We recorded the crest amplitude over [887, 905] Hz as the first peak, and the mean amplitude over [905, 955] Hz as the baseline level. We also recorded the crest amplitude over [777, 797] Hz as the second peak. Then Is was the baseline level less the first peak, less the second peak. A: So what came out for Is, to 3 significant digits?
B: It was -462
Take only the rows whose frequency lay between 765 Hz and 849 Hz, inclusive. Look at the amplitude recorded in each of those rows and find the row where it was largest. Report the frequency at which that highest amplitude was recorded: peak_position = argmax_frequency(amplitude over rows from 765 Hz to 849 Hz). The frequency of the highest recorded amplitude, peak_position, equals 840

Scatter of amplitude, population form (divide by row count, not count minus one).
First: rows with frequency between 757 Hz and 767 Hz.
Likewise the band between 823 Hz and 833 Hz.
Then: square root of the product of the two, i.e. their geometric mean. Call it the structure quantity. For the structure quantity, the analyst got 16.1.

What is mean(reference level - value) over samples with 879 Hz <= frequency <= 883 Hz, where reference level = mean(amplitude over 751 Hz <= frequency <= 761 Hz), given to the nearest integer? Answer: -33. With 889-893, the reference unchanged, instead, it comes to -52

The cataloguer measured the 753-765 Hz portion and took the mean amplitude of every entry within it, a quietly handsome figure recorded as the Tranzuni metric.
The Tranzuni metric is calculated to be 407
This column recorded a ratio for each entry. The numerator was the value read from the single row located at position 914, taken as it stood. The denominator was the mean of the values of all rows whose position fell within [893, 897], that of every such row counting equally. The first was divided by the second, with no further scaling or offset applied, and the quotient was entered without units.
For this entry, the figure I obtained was 1.16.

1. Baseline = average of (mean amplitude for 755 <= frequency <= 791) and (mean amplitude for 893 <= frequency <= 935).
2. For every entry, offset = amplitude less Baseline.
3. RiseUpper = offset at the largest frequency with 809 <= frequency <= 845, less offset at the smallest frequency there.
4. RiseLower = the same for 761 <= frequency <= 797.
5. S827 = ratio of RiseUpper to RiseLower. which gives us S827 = 1.0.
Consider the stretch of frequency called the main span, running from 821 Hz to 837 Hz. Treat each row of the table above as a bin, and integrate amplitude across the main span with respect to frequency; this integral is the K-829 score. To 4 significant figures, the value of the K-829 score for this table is 6736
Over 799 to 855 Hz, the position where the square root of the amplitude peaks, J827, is 840 Hz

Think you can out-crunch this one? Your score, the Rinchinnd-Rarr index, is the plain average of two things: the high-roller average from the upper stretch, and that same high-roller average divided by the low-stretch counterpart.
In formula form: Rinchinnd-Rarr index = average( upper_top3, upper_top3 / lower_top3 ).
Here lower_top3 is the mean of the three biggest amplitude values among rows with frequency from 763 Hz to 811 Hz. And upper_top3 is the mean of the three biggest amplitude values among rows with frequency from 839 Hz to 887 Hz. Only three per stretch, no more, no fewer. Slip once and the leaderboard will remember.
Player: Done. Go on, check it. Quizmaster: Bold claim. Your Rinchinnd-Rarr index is 251.2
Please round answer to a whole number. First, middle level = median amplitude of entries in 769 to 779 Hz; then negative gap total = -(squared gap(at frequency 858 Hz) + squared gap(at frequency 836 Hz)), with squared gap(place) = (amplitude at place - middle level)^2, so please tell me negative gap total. -13037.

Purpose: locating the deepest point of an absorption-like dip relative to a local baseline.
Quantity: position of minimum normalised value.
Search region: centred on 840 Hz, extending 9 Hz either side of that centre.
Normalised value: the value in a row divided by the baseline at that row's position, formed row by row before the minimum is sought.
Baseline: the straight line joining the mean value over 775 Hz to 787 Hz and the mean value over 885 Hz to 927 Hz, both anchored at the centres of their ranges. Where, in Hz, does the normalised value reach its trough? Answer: 834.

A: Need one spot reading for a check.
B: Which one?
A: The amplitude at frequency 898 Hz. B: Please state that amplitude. 415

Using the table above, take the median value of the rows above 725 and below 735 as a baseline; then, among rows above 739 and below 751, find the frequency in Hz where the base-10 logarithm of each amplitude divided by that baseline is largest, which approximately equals 746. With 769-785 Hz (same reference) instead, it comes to 778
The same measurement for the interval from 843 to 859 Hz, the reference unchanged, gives 858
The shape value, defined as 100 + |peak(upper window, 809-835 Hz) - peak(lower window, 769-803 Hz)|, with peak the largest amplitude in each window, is 116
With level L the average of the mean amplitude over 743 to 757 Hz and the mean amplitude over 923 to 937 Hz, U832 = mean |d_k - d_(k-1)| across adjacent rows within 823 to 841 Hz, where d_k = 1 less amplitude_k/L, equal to 0.054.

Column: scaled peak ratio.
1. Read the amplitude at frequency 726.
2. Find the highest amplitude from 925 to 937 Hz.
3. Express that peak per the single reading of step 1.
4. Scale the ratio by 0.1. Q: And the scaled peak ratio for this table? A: 0.130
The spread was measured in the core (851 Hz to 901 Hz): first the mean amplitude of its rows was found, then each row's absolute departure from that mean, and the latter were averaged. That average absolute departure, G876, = 18.0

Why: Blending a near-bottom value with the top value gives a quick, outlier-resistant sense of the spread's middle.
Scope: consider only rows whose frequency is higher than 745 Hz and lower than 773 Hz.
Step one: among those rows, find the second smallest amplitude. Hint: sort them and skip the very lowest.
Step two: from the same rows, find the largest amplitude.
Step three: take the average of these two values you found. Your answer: 407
